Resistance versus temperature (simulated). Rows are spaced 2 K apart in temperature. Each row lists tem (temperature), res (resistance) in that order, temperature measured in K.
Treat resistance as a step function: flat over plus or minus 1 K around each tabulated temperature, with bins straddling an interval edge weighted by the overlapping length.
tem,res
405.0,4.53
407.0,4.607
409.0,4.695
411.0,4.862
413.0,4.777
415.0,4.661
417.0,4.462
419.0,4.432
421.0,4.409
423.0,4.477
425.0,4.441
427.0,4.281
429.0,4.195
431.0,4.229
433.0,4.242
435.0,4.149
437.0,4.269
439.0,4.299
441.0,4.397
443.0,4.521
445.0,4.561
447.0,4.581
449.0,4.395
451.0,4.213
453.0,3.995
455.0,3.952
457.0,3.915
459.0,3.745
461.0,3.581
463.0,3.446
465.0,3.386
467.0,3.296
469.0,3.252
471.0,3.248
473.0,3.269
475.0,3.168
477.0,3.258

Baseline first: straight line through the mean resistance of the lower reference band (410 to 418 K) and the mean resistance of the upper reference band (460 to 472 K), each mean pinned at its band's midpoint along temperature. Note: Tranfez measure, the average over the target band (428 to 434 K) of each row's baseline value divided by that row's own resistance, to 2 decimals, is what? 1.01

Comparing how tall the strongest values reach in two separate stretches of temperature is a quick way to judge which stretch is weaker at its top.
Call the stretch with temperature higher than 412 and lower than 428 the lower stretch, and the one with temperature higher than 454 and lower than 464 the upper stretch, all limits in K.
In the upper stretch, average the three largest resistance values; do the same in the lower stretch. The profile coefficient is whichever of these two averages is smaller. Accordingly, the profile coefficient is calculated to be 3.87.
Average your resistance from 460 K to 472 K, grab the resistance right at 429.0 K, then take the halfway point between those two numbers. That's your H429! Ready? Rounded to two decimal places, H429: 3.78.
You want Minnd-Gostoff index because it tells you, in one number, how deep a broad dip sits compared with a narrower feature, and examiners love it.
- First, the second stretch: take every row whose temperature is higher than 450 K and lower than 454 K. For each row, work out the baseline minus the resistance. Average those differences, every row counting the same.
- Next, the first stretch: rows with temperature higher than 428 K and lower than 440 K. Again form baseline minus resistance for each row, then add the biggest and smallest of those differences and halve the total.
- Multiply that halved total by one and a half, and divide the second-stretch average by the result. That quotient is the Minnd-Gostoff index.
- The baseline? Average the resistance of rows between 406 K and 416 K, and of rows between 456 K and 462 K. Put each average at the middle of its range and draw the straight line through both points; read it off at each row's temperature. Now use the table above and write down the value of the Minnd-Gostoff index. -20.5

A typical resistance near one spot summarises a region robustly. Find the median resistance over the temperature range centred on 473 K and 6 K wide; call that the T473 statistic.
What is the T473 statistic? 3.2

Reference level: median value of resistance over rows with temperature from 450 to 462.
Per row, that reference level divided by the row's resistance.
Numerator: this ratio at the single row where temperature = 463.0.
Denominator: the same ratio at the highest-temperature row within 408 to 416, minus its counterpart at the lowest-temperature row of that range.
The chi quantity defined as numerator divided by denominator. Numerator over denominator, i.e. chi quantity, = 187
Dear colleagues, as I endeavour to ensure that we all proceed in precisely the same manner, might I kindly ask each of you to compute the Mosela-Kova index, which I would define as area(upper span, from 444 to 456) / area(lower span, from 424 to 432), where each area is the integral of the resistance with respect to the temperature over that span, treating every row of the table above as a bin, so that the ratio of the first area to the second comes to 1.50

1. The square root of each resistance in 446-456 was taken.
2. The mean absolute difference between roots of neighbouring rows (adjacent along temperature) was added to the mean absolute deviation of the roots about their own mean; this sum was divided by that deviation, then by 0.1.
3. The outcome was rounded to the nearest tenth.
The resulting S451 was 17.5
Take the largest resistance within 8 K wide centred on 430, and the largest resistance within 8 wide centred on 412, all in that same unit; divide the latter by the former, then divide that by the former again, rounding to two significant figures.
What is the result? 0.27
